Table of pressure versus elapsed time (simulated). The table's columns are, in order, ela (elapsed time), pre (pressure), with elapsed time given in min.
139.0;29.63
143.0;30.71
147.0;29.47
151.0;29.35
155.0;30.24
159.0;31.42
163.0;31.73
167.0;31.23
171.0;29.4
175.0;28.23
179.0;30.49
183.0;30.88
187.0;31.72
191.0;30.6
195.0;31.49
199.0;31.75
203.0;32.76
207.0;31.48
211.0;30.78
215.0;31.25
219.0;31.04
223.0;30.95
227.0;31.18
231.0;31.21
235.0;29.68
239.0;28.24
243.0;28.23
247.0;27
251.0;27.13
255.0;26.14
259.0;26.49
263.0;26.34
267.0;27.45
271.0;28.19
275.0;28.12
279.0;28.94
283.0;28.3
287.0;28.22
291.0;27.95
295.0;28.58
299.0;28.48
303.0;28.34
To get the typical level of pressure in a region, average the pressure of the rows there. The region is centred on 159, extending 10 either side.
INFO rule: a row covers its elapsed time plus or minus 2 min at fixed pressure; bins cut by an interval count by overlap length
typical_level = 30.8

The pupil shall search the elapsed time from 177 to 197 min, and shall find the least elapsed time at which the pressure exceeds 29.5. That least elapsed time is 179.0 min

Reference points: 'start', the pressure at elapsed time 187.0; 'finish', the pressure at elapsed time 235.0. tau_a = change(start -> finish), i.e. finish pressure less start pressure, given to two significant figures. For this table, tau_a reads -2.0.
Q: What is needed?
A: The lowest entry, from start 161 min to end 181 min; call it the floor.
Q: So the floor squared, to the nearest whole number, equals 797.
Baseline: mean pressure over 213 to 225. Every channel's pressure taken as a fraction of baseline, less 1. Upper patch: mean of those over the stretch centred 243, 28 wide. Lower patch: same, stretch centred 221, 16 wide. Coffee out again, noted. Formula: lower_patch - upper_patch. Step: 0.09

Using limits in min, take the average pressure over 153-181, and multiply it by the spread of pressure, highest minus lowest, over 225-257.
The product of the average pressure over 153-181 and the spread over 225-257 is 154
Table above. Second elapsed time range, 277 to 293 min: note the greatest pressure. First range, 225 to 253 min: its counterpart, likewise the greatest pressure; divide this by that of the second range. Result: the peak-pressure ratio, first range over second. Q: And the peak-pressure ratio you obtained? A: 1.08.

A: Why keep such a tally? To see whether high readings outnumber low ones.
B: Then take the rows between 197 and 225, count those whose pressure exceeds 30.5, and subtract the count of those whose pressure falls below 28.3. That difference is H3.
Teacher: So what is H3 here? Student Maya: 7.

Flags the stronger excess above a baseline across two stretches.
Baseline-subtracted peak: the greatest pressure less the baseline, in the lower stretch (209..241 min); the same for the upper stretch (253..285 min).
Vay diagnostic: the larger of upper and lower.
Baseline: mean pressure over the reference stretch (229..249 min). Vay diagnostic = 2.4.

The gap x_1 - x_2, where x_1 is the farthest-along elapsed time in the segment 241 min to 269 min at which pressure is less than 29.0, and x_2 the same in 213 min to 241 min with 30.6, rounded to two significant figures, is 28 min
